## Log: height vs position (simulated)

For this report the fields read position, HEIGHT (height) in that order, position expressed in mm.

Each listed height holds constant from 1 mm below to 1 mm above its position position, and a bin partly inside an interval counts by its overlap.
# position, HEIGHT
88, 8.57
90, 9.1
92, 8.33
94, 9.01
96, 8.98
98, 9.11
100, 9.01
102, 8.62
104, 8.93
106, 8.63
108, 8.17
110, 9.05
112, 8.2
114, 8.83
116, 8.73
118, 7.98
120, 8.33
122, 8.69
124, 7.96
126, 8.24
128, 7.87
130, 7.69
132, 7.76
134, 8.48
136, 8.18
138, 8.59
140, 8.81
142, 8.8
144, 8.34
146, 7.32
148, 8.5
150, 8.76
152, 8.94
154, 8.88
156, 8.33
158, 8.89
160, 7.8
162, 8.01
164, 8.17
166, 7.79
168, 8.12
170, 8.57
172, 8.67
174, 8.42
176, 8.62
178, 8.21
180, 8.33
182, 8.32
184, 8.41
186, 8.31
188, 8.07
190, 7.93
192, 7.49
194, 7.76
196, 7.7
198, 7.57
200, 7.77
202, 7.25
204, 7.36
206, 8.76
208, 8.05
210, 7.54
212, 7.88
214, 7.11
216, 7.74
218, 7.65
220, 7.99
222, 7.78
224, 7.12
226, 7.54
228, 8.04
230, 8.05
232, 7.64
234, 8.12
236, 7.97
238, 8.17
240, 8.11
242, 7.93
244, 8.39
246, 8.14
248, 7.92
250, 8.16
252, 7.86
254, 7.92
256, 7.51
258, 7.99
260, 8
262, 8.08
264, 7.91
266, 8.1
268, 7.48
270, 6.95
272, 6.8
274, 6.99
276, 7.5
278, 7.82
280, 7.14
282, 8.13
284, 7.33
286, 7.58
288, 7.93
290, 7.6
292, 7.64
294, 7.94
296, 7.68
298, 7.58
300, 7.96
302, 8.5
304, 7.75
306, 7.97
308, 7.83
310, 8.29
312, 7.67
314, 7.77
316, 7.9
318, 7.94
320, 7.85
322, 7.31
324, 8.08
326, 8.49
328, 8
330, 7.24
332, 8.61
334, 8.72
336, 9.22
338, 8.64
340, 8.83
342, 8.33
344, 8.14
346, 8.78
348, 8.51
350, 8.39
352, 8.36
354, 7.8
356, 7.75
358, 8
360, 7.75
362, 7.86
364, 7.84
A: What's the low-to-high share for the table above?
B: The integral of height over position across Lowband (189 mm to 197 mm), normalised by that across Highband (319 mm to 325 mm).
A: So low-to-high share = 1.3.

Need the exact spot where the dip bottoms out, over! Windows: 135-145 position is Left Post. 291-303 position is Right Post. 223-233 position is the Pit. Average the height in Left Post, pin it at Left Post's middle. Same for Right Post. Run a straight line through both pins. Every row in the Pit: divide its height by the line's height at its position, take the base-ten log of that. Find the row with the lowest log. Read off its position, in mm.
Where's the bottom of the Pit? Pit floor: 224 mm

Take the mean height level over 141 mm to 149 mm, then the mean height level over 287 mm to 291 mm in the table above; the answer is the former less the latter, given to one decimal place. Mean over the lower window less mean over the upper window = 0.5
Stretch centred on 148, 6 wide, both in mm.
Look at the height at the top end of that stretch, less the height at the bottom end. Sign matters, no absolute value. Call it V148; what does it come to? 1.4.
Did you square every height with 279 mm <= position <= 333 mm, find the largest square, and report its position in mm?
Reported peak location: 332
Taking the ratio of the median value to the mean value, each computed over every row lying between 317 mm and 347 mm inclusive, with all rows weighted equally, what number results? 1.01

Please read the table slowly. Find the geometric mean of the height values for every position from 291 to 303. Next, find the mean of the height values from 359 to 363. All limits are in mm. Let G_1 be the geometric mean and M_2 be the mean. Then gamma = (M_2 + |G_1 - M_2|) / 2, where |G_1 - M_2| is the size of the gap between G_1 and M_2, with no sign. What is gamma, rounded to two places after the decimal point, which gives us 3.94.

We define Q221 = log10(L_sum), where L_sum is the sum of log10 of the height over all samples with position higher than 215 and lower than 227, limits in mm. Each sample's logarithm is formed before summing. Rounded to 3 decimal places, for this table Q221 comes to 0.724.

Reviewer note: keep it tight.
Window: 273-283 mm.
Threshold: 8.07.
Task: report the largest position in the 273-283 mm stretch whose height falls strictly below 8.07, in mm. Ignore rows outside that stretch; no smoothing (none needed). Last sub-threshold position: 280 mm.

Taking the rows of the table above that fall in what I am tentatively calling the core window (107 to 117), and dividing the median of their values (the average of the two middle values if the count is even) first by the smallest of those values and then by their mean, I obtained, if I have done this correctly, 0.124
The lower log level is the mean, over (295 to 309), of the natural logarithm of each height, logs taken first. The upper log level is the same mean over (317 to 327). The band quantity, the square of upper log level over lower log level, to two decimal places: 1.00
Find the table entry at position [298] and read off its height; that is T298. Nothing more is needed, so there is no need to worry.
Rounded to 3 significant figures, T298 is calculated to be 7.58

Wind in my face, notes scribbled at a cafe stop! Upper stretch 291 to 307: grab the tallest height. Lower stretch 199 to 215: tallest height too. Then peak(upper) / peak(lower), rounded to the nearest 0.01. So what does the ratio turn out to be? 0.97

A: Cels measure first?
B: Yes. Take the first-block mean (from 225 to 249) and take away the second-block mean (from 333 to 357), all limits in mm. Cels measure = -0.5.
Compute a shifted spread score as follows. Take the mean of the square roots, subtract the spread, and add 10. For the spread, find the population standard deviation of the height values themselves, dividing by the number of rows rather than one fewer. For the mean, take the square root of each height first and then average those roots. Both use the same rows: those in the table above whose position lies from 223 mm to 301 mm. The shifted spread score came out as 12.4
